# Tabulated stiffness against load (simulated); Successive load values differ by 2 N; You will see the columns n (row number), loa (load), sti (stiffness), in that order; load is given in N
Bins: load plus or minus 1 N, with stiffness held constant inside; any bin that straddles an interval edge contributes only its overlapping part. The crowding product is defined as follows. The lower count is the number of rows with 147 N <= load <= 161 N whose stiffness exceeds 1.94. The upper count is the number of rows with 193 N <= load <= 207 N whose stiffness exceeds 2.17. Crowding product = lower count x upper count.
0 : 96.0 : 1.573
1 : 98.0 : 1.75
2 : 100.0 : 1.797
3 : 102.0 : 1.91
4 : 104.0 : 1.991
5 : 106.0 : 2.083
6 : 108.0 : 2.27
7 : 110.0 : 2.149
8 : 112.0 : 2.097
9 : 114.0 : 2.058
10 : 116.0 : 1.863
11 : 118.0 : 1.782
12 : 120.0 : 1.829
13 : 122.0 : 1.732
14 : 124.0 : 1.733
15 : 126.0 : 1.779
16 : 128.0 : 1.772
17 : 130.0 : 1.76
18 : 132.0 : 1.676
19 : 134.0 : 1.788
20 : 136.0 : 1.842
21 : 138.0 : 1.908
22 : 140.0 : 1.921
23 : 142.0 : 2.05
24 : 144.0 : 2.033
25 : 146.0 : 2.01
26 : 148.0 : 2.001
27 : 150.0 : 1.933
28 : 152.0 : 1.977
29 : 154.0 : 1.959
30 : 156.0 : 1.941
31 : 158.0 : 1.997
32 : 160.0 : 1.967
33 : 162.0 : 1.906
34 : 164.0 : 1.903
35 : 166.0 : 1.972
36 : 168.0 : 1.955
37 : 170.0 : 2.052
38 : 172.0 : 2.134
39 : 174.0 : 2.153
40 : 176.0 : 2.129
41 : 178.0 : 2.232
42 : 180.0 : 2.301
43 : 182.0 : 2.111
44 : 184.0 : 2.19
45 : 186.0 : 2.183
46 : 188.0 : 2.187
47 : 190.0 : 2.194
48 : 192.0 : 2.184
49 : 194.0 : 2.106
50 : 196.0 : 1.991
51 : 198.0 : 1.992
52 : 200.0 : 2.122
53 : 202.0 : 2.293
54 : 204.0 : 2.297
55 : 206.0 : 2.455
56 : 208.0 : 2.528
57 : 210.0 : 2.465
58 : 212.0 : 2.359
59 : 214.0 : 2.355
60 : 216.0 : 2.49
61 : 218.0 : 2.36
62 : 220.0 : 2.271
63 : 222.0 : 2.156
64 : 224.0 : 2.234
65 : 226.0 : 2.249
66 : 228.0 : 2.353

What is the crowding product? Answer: 18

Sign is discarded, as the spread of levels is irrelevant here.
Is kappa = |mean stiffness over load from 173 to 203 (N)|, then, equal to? 2.16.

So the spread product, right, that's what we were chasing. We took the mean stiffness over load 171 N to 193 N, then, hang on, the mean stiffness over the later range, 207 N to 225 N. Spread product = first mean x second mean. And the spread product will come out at 5.14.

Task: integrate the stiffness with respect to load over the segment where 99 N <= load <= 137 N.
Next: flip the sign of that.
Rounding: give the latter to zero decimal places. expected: -72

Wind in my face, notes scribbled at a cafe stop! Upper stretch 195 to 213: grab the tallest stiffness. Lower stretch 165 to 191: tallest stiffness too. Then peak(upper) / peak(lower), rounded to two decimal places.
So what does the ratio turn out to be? 1.10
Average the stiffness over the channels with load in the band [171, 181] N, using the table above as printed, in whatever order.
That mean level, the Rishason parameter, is 2.190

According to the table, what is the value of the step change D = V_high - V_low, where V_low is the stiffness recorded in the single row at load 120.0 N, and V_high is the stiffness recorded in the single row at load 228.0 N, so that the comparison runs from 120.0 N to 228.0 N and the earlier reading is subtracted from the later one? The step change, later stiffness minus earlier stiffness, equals 0.52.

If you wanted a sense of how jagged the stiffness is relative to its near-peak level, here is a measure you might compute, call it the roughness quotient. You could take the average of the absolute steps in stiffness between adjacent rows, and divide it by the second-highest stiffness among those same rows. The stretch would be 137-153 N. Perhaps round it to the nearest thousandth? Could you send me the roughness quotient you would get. 0.021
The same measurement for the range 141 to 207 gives 0.024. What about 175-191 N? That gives 0.029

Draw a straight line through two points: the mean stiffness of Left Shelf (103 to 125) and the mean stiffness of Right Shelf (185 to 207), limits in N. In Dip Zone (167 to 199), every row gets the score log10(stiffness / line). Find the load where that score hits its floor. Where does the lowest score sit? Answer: 198.0 N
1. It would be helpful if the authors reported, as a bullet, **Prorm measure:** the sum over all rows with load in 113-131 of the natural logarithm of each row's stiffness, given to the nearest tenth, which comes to 5.3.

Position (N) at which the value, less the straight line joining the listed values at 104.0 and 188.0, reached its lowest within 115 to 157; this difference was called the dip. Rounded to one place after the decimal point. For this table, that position 132.0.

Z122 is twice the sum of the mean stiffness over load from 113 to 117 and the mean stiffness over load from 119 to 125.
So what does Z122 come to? 7.5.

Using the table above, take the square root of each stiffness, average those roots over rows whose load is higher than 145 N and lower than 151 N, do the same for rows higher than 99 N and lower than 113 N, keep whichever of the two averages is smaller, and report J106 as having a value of 1.41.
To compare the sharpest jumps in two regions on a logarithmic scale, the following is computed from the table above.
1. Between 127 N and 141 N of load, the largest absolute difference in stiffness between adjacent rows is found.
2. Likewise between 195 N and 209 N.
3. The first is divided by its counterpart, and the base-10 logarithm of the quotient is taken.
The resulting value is -0.2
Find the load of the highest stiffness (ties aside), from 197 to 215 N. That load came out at 208.0 N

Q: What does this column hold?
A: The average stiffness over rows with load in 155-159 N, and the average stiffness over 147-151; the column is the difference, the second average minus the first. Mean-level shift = 0.0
